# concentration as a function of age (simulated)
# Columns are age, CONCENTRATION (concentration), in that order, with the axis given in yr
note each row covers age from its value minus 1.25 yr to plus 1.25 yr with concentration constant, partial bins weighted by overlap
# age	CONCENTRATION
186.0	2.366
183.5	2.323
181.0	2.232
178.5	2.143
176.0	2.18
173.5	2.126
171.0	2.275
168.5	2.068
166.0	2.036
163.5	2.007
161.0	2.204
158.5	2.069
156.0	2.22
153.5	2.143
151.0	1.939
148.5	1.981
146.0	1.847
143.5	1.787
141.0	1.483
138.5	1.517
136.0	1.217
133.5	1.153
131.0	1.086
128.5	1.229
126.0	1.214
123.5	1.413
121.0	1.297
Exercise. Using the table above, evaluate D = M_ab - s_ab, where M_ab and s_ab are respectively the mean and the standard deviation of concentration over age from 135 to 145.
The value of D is 1.3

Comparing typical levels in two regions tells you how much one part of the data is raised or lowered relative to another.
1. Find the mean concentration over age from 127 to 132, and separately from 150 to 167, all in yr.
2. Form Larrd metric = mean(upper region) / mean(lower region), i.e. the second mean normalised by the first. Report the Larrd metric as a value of 1.80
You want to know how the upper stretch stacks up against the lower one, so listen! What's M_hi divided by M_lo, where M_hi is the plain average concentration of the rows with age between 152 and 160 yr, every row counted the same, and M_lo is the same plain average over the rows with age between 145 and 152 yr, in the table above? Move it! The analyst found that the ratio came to 1.1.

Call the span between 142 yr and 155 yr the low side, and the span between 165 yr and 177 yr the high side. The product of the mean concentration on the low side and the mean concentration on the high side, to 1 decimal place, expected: 4.1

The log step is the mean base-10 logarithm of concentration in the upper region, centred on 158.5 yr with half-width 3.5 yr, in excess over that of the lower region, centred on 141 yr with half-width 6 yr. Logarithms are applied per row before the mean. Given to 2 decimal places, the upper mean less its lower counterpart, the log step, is 0.14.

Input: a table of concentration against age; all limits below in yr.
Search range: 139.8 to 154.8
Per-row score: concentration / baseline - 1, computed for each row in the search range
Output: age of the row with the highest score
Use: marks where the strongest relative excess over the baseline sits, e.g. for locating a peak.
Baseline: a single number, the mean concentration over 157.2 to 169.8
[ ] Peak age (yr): 153.5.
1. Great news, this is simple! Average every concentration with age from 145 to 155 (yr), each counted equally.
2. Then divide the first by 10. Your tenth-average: 0.20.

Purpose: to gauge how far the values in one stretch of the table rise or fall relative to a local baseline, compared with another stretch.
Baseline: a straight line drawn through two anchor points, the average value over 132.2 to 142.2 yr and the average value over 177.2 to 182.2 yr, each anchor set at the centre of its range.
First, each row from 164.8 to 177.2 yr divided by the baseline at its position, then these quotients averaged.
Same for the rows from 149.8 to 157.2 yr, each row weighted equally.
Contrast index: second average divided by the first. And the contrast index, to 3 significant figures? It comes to 1.19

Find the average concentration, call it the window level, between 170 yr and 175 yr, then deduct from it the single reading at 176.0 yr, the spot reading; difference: 0.02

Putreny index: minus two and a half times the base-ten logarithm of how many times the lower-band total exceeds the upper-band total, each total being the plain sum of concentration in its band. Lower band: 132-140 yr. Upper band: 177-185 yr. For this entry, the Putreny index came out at 0.6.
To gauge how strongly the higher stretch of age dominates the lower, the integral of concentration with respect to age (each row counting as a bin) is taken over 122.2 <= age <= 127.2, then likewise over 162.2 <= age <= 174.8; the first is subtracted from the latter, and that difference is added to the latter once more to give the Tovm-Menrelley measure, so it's 46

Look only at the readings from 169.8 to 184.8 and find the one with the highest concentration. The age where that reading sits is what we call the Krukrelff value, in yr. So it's 183.5 yr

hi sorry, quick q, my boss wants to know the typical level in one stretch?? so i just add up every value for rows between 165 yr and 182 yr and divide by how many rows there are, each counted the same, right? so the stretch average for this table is 2.15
